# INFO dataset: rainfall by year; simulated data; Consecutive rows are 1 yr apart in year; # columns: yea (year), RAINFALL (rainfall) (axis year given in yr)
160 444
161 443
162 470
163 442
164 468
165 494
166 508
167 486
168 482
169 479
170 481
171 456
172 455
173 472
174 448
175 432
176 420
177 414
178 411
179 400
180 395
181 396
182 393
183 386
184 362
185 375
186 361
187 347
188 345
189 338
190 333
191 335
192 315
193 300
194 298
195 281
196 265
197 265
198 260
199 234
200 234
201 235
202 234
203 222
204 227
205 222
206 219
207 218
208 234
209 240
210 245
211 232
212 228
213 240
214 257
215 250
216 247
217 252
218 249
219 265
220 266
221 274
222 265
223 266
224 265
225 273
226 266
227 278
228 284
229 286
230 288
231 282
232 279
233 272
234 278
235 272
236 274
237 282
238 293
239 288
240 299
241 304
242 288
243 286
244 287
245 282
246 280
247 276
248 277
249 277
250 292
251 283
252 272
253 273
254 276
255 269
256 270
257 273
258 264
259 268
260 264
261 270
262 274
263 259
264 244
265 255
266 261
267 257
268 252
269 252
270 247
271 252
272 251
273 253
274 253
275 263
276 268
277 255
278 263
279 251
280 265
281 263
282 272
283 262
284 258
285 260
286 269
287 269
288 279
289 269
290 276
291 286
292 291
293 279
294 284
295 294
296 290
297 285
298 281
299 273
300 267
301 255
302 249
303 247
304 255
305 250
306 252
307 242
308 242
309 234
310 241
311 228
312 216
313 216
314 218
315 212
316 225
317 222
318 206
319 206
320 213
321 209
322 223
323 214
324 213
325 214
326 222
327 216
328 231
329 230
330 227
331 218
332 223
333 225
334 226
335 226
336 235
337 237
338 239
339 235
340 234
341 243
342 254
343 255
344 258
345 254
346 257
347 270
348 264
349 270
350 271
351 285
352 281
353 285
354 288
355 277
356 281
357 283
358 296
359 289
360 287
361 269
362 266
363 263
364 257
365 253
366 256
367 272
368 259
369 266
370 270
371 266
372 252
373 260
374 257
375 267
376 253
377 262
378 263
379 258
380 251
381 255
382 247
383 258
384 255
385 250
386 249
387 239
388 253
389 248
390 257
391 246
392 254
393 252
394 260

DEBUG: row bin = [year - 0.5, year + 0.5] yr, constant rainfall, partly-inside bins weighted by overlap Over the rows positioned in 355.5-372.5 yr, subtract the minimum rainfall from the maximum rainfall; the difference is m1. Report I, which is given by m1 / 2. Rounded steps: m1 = 44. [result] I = 22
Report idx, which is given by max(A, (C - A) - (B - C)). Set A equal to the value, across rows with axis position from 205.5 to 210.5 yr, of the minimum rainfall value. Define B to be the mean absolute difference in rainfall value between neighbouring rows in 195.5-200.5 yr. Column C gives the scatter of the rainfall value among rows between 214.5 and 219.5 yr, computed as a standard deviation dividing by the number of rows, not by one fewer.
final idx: 218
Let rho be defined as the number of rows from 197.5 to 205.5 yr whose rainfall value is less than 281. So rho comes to 8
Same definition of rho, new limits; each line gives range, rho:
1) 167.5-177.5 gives 0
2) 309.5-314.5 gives 5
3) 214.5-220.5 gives 6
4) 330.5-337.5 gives 7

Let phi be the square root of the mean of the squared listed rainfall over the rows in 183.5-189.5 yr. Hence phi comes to 355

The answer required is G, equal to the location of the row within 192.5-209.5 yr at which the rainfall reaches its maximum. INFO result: 193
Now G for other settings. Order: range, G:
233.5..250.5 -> 241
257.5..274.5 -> 262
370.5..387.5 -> 375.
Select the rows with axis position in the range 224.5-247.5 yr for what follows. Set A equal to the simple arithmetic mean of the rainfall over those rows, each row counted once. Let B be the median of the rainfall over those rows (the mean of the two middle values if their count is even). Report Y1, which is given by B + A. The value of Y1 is 564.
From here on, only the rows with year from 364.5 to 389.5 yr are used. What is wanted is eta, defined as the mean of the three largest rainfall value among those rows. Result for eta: 270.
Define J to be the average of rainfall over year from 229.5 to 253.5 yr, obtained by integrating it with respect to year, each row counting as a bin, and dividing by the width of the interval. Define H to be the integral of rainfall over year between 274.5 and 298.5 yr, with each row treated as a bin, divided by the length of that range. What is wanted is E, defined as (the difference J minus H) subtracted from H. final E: 262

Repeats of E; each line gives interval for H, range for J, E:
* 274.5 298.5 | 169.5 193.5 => 154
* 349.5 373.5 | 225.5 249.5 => 262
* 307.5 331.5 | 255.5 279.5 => 182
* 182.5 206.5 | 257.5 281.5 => 324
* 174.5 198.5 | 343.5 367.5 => 430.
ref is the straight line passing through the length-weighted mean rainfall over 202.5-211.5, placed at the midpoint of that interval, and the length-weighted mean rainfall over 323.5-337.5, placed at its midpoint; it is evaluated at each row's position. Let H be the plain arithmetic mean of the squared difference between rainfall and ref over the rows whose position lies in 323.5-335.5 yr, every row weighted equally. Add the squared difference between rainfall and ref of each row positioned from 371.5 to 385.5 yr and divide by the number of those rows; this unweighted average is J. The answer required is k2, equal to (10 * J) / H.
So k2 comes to 299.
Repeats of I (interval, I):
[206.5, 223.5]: 28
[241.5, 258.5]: 14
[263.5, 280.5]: 12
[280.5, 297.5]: 18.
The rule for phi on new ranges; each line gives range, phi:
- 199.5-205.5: 229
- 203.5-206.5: 223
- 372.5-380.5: 259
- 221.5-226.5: 267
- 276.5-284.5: 261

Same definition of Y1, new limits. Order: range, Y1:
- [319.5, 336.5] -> 444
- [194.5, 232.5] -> 508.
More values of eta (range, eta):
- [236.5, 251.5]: 299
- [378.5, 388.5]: 257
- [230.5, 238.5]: 286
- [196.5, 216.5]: 261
